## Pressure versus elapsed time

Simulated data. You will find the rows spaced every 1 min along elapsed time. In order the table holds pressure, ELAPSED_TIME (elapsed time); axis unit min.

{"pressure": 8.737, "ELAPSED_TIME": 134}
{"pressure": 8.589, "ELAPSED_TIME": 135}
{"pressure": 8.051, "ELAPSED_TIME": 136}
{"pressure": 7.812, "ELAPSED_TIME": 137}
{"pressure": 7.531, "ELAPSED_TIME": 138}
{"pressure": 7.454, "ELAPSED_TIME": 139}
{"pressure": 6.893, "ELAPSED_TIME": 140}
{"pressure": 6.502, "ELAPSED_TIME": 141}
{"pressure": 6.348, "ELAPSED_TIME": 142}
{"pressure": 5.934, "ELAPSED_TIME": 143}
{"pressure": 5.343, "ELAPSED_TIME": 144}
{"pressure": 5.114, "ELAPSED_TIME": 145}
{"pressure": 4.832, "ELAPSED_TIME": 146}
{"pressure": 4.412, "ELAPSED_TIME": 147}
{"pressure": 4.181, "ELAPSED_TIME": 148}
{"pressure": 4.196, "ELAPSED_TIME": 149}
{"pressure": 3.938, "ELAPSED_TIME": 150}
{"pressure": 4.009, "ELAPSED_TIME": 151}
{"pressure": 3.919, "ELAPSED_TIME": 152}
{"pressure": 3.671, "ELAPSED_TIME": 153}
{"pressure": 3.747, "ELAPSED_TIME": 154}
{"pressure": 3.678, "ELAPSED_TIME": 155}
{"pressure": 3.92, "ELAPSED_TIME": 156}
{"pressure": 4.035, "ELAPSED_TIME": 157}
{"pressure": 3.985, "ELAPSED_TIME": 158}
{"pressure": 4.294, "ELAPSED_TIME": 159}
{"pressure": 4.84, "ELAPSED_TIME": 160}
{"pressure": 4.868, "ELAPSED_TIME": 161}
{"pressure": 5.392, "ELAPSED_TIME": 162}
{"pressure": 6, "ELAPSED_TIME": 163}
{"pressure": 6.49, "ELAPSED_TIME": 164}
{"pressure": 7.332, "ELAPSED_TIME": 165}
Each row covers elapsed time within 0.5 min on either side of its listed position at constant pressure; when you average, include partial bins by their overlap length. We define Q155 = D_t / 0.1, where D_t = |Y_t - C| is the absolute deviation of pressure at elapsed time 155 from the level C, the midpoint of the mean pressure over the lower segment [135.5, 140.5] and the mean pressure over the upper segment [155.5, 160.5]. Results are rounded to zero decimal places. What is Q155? 22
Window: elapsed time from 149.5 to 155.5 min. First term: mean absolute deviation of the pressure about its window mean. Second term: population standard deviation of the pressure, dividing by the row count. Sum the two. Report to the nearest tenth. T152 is 0.3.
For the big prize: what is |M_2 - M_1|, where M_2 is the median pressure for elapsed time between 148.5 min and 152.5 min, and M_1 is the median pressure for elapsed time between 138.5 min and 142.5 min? 2.7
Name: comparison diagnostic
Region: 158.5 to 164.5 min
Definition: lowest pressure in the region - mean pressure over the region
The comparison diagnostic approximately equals -1.0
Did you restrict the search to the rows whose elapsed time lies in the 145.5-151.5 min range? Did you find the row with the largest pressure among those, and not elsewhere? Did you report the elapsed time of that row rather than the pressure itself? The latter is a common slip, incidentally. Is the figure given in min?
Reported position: 146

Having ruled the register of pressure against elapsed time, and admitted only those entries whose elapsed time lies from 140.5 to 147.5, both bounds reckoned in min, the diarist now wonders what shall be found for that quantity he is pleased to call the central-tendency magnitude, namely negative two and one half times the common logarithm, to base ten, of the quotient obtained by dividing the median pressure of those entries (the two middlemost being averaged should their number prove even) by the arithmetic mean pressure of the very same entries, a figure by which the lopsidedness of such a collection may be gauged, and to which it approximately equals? 0.031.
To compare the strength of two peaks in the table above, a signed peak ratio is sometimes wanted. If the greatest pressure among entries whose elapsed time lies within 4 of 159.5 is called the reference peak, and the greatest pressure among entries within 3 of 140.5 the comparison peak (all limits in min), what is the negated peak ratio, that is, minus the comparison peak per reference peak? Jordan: -1.3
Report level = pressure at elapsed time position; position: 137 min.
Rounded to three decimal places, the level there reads 7.812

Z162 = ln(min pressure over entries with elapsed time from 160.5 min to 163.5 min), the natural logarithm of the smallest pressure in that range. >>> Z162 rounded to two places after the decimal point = 1.58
